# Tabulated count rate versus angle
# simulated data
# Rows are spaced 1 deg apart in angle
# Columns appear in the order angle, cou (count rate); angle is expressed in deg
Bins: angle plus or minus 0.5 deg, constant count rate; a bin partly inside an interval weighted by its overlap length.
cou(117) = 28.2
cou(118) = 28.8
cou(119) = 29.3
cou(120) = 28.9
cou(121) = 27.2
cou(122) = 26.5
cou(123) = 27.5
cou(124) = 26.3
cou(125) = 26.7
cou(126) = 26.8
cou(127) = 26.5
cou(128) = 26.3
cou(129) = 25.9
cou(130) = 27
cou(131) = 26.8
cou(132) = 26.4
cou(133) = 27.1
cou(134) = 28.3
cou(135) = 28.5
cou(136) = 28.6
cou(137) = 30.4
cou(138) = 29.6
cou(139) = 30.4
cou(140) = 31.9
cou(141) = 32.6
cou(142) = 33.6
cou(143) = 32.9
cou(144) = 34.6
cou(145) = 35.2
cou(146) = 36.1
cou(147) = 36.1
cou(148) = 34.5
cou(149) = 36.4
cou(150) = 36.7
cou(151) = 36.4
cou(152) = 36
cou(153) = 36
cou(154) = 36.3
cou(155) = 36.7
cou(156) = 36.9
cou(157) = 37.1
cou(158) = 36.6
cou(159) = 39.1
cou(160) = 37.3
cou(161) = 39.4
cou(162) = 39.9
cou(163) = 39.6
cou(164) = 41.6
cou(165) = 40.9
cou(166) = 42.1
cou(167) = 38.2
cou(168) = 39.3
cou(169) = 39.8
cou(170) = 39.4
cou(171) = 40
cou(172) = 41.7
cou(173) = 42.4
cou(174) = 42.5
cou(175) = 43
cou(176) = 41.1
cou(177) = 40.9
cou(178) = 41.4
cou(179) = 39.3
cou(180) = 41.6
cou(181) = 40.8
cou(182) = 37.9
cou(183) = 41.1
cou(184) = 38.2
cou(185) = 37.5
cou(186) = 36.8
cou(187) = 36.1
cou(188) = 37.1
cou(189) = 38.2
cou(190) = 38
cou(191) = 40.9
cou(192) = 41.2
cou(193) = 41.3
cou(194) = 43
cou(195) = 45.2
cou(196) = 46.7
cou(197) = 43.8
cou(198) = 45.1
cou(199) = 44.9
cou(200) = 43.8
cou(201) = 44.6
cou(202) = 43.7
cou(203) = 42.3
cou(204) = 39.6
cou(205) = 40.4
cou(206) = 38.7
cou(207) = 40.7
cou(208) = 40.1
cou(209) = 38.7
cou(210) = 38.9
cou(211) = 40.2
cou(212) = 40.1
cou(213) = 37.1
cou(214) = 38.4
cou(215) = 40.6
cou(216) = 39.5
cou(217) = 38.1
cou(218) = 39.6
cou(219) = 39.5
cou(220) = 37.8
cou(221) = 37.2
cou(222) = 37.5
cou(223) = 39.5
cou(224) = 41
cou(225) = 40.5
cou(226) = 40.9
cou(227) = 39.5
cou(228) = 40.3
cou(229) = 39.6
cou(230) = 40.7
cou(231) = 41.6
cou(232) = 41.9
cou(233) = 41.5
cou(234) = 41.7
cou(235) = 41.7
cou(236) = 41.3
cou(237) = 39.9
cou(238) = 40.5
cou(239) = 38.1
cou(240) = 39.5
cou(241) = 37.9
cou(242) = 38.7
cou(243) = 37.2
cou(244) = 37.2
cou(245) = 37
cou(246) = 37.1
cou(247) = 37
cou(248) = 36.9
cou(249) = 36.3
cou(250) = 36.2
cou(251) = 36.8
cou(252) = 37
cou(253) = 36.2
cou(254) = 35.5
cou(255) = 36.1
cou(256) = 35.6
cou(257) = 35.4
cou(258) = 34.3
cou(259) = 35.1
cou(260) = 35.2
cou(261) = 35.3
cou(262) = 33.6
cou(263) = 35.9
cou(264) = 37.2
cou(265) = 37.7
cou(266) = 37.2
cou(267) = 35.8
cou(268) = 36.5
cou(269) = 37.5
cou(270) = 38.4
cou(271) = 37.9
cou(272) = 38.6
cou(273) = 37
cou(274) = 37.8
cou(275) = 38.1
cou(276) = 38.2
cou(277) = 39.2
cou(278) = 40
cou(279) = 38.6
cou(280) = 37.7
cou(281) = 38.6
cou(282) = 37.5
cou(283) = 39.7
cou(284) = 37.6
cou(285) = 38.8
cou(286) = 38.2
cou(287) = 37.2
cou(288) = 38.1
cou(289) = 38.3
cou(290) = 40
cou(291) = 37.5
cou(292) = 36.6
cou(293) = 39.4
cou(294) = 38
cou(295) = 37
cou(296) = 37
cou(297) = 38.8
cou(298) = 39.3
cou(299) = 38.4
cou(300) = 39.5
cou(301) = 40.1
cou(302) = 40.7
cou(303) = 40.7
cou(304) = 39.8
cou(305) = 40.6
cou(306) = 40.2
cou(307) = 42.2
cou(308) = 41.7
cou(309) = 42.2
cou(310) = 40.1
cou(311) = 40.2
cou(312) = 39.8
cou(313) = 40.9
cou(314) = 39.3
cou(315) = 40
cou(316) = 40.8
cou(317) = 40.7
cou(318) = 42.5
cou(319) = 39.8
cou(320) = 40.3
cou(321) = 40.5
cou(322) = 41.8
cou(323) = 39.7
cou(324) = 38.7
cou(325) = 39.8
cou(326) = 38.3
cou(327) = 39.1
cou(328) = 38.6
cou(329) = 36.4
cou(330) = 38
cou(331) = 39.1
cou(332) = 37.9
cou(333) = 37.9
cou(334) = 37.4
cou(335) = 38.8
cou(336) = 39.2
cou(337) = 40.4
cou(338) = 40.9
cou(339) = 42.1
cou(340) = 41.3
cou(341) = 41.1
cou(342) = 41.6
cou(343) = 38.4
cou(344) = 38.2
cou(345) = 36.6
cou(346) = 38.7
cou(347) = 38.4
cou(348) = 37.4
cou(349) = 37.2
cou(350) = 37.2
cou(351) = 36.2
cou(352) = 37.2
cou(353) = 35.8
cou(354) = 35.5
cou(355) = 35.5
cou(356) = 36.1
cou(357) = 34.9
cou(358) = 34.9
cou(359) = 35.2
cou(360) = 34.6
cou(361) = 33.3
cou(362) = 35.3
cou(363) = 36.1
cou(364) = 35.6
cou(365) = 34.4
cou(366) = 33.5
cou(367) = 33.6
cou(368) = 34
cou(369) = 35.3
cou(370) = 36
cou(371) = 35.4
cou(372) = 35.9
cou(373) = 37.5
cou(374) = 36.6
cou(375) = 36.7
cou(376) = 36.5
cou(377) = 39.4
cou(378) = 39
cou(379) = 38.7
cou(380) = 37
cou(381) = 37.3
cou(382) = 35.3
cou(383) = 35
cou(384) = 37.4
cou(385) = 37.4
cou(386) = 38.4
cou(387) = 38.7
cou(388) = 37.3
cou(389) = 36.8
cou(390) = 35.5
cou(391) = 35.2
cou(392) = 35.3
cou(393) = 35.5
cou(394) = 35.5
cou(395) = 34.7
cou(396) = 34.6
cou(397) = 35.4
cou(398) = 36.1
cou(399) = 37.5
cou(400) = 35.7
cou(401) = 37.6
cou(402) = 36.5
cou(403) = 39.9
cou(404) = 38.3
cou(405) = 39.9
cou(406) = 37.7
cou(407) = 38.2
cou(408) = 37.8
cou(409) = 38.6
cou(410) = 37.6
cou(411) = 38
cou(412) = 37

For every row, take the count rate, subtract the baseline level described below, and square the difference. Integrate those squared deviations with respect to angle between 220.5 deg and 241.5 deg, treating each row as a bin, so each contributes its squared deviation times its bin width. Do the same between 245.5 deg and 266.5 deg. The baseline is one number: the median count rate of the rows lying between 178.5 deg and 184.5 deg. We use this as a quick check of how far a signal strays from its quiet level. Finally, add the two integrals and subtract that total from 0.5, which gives -395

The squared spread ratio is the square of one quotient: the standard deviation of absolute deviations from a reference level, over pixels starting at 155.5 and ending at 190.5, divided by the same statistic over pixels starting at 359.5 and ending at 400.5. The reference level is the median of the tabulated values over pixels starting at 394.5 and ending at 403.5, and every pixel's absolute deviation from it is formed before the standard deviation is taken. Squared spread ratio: 5.0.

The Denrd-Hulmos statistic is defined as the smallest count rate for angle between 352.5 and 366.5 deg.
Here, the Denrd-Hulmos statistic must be 33.3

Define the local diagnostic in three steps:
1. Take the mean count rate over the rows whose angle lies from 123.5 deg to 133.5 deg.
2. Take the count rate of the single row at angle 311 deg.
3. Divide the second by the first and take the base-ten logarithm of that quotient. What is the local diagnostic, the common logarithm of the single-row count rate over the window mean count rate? 0.180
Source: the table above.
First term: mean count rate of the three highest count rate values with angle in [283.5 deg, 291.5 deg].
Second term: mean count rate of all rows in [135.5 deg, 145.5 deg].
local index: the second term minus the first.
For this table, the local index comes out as -7.1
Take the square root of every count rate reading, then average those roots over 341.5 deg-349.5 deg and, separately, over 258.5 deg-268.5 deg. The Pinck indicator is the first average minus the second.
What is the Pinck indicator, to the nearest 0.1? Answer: 0.2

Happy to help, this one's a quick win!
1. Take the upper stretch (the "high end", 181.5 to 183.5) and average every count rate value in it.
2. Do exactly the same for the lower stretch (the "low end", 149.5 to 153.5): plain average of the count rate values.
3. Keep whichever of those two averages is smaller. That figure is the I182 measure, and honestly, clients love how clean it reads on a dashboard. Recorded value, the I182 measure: 36.3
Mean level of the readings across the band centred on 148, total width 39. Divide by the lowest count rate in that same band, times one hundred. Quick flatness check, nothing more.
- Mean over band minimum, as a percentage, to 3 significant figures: 133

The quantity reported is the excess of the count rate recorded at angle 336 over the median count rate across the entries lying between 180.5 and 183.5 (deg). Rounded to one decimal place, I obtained -1.6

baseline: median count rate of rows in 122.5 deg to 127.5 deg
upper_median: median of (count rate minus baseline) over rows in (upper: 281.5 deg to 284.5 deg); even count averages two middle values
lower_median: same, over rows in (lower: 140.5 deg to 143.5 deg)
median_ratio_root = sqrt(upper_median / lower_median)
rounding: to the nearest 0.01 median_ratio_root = 1.33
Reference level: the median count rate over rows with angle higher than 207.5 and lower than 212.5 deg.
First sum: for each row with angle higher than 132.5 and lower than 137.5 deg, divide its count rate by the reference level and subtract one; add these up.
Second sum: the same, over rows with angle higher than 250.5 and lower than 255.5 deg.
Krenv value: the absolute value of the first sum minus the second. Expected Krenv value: 0.97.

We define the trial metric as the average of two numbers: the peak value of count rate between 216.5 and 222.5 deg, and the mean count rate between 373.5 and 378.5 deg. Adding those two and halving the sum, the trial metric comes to 38.6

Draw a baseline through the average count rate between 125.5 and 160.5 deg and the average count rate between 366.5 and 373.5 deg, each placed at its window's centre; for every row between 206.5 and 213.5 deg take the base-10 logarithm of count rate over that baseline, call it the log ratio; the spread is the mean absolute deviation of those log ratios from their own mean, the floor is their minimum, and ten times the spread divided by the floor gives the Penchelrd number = 2.4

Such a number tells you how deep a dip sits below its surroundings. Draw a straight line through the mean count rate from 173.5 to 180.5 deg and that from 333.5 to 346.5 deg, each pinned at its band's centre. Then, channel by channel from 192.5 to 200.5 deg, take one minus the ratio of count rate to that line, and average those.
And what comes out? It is -0.07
